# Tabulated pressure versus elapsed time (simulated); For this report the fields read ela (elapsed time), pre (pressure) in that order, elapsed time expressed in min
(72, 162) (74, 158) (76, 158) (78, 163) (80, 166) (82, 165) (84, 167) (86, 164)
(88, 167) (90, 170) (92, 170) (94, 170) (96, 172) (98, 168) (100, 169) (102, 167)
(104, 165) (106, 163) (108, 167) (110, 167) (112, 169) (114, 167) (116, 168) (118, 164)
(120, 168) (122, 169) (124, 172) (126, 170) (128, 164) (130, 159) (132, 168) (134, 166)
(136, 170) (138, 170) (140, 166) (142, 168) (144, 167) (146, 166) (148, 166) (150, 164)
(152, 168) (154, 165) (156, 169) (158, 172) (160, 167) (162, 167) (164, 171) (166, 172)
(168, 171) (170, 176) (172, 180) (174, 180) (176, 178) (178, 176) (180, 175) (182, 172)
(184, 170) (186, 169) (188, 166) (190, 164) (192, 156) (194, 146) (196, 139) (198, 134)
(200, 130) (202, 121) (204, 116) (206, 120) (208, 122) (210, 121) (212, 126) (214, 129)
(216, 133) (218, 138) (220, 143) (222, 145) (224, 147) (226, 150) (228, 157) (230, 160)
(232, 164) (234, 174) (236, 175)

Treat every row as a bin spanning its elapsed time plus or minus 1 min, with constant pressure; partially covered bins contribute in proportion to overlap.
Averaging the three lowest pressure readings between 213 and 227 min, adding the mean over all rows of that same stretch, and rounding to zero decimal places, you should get 274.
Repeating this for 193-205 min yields 253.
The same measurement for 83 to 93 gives 334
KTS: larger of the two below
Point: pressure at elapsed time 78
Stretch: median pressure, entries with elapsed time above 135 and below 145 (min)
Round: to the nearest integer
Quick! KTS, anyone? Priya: 168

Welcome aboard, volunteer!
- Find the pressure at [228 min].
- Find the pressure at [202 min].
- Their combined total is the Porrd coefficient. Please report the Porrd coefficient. 278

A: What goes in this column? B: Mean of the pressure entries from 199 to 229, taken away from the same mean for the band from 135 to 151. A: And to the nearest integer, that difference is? 34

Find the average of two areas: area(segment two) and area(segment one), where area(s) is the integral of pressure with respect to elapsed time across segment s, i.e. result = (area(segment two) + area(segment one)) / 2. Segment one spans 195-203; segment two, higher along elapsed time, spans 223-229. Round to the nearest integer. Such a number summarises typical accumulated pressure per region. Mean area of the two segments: 978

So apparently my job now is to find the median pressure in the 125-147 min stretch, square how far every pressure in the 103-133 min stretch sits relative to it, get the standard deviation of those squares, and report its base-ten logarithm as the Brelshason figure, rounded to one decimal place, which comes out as 1.2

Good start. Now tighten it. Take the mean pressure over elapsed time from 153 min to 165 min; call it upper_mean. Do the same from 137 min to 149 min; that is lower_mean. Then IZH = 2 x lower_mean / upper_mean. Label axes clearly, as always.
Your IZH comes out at 1.98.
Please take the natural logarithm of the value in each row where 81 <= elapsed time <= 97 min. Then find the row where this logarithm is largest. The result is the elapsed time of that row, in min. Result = 96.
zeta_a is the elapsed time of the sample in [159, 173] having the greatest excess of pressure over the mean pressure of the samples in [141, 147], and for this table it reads 172 min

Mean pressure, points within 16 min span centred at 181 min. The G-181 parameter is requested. 173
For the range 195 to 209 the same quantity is 126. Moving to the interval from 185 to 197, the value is 157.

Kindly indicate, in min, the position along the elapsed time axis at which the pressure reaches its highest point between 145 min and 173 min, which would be 172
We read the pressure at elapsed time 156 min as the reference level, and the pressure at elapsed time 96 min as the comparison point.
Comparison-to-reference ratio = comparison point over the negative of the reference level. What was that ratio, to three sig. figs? -1.02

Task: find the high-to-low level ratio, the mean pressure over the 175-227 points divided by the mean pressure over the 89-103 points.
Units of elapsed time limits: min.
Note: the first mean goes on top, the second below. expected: 0.86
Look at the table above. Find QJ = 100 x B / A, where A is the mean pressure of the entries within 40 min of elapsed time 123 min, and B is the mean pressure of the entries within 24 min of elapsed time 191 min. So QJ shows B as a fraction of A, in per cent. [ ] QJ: 91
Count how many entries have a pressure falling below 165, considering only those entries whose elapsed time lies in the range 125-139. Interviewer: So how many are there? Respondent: 2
